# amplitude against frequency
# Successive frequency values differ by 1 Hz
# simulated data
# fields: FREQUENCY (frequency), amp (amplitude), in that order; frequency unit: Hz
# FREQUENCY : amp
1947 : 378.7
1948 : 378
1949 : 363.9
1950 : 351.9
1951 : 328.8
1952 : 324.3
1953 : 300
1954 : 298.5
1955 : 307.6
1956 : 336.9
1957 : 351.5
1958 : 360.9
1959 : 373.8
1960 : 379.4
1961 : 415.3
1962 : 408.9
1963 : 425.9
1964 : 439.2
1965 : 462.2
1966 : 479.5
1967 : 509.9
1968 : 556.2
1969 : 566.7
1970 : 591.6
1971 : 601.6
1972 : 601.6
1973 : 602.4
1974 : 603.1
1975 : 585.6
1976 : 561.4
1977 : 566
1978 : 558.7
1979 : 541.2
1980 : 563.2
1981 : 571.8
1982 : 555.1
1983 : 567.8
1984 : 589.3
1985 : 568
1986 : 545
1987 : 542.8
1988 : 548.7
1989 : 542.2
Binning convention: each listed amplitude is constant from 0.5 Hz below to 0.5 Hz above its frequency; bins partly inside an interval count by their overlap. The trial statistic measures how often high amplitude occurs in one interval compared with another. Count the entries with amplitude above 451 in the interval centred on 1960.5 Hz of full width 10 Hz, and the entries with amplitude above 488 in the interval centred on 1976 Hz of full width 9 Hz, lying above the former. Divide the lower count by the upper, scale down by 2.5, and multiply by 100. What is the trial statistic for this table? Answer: 4.4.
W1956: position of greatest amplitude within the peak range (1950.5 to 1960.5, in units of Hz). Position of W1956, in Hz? 1960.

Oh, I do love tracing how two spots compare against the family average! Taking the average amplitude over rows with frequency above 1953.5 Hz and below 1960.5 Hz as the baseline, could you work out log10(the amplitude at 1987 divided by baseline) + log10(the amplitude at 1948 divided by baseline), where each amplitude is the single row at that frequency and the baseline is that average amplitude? 0.2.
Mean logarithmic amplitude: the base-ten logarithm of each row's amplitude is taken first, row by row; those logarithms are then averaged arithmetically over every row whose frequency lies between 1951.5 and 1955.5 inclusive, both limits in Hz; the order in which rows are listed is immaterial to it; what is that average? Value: 2.49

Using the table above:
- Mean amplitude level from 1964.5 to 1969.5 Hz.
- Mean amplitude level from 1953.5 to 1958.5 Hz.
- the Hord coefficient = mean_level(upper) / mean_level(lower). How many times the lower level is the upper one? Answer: 1.56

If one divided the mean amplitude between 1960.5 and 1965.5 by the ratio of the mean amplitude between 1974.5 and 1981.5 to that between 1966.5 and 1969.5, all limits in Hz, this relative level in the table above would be 415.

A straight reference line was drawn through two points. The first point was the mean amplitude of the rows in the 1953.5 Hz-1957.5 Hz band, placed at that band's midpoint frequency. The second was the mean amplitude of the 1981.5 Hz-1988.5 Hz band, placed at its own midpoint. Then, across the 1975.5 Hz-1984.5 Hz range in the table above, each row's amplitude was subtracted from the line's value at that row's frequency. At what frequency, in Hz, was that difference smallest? 1976 Hz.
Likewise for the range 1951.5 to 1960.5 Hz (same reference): 1952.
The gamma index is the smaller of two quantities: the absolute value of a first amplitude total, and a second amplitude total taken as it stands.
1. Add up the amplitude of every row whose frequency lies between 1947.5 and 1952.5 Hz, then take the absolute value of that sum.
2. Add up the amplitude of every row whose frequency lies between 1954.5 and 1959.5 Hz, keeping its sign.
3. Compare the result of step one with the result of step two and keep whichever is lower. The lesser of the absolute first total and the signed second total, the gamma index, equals 1731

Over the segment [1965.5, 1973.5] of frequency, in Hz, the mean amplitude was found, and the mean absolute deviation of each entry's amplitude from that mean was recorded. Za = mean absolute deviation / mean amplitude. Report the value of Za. 0.06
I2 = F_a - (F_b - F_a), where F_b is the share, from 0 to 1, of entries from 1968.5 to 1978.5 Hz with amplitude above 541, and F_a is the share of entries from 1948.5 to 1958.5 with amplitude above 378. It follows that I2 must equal -1.00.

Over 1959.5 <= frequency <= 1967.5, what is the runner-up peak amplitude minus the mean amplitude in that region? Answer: 39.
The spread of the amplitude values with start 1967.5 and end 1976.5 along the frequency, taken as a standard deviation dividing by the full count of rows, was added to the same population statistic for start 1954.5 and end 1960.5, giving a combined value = 42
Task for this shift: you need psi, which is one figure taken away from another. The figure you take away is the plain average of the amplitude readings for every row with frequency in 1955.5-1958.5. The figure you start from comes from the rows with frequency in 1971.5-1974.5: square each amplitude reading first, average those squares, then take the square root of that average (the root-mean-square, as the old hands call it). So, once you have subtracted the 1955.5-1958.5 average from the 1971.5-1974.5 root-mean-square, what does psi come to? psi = 253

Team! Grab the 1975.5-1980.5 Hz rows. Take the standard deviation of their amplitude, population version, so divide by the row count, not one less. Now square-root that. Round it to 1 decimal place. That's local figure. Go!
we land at 3.0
